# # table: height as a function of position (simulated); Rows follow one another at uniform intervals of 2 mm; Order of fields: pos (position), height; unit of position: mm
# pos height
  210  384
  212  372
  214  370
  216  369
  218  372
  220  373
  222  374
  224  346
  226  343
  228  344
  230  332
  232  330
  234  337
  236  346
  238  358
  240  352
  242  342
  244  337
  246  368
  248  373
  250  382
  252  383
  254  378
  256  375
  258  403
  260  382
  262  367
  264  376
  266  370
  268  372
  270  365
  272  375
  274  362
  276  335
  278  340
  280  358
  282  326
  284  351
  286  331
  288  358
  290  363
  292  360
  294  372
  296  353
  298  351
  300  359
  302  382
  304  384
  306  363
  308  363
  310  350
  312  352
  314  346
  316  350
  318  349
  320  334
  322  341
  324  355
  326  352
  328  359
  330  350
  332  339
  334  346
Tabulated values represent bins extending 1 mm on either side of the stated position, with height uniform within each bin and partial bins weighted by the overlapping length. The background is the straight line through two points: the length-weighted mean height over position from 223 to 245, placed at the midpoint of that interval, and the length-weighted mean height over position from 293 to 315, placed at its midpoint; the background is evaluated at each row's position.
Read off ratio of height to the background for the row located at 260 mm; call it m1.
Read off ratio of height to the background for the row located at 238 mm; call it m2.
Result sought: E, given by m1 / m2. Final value 1.05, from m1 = 1.09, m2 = 1.04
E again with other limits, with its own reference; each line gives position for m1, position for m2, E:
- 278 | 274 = 0.94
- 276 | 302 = 0.89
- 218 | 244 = 1.13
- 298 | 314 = 1.03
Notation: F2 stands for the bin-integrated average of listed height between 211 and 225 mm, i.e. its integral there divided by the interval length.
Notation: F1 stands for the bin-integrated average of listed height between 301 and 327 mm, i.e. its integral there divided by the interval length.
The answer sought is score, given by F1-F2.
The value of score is -13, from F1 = 355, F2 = 368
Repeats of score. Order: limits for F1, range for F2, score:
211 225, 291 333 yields 13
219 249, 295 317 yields -9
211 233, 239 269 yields -14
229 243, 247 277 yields -31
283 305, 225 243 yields 18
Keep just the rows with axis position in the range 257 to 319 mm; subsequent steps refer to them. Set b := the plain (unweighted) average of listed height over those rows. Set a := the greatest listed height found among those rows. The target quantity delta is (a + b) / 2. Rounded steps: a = 403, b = 360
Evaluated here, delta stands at 382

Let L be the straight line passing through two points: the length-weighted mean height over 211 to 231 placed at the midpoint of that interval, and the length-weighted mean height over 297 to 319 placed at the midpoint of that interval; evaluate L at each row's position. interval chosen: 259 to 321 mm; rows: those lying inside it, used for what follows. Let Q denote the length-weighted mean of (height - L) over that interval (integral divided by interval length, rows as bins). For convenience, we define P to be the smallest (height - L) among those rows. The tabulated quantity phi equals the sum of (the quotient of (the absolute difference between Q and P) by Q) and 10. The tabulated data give -20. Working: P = -33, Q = -1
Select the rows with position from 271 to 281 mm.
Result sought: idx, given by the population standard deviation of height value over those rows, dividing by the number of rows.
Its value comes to 14.7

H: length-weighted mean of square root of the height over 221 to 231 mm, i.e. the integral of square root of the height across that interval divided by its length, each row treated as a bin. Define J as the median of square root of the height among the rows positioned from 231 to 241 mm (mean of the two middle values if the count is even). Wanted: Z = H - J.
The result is 0.0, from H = 18.6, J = 18.6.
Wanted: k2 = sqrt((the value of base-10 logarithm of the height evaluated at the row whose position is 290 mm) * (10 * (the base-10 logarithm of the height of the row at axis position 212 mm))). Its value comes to 8.11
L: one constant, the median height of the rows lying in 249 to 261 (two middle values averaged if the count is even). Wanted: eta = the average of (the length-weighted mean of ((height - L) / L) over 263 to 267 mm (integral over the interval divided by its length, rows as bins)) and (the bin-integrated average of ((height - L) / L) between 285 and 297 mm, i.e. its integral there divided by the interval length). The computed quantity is -0.05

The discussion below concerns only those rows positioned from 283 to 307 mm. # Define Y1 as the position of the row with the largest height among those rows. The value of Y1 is 304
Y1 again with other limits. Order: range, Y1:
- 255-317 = 258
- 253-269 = 258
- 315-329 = 328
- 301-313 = 304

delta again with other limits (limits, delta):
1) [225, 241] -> 350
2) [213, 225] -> 371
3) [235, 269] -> 386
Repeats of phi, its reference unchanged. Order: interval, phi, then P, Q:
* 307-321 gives 8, -25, -10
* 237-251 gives -33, -22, -1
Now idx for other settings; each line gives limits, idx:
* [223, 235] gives 6.1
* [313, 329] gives 7.4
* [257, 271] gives 12.1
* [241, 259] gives 19.3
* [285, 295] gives 13.8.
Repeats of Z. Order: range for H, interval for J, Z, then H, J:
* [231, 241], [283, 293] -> -0.4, 18.6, 18.9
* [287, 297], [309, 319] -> 0.3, 19.0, 18.7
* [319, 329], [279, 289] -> -0.1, 18.7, 18.7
